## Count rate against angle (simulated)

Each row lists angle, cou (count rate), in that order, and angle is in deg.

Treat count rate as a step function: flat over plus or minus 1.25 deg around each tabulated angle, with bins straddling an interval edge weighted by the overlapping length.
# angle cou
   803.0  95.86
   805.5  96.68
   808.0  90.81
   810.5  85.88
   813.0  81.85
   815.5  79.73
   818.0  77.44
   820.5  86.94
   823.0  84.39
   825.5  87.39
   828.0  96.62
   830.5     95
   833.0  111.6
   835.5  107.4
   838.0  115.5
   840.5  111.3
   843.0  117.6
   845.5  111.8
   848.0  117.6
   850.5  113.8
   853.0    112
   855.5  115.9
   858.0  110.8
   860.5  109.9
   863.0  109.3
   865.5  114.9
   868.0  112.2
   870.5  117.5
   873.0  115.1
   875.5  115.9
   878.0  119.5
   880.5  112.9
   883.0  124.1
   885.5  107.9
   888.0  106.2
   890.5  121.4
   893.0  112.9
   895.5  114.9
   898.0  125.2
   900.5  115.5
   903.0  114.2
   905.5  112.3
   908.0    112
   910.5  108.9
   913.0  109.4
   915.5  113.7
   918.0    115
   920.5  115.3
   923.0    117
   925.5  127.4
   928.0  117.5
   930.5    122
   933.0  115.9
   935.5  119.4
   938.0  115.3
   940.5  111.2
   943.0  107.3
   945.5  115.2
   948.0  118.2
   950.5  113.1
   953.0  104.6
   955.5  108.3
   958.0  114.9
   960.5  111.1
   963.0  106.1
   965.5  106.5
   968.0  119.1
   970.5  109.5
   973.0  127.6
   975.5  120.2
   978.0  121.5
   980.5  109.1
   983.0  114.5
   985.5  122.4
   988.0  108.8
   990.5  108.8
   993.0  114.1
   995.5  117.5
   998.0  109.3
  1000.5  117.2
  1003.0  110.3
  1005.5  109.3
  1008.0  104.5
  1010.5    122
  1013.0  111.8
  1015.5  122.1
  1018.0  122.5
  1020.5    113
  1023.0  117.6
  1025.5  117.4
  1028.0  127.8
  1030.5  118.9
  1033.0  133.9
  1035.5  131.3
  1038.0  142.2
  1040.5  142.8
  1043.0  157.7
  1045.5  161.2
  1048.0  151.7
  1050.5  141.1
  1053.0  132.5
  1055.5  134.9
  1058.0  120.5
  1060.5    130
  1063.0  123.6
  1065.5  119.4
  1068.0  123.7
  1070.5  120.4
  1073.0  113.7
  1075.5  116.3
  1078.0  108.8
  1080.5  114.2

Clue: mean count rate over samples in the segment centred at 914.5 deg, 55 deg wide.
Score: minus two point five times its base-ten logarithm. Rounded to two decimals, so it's -5.16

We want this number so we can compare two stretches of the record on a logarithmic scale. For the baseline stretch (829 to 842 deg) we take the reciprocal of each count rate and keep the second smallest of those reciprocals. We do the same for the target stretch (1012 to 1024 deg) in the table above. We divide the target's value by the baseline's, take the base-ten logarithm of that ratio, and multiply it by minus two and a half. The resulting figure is 0.10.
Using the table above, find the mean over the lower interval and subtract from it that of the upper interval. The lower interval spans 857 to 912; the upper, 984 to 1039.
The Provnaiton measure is -4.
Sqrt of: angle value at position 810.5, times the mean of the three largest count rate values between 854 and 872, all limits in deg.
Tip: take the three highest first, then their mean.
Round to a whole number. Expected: 100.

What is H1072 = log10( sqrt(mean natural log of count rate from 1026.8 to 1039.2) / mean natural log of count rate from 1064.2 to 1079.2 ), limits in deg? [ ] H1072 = -0.334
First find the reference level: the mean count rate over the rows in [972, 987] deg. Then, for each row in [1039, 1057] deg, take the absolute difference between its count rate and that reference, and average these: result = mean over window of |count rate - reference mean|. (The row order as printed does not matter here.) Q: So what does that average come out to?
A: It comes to 27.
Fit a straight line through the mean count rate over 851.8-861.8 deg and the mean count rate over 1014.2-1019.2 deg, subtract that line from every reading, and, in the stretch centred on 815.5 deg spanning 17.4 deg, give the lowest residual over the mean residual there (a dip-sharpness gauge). 1.3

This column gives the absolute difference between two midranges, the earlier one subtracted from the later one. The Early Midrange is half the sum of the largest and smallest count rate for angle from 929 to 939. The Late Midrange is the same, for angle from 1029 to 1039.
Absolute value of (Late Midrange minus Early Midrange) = 12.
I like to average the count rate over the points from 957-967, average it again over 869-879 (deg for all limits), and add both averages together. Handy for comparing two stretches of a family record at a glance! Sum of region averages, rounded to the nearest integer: 227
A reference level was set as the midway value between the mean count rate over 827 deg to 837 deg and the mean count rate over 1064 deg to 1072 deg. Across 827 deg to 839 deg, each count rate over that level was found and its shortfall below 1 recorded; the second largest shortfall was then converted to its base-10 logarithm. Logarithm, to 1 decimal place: -0.9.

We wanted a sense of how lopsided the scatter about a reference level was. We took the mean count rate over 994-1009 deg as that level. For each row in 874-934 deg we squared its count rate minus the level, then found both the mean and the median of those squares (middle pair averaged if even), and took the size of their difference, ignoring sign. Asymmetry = 31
